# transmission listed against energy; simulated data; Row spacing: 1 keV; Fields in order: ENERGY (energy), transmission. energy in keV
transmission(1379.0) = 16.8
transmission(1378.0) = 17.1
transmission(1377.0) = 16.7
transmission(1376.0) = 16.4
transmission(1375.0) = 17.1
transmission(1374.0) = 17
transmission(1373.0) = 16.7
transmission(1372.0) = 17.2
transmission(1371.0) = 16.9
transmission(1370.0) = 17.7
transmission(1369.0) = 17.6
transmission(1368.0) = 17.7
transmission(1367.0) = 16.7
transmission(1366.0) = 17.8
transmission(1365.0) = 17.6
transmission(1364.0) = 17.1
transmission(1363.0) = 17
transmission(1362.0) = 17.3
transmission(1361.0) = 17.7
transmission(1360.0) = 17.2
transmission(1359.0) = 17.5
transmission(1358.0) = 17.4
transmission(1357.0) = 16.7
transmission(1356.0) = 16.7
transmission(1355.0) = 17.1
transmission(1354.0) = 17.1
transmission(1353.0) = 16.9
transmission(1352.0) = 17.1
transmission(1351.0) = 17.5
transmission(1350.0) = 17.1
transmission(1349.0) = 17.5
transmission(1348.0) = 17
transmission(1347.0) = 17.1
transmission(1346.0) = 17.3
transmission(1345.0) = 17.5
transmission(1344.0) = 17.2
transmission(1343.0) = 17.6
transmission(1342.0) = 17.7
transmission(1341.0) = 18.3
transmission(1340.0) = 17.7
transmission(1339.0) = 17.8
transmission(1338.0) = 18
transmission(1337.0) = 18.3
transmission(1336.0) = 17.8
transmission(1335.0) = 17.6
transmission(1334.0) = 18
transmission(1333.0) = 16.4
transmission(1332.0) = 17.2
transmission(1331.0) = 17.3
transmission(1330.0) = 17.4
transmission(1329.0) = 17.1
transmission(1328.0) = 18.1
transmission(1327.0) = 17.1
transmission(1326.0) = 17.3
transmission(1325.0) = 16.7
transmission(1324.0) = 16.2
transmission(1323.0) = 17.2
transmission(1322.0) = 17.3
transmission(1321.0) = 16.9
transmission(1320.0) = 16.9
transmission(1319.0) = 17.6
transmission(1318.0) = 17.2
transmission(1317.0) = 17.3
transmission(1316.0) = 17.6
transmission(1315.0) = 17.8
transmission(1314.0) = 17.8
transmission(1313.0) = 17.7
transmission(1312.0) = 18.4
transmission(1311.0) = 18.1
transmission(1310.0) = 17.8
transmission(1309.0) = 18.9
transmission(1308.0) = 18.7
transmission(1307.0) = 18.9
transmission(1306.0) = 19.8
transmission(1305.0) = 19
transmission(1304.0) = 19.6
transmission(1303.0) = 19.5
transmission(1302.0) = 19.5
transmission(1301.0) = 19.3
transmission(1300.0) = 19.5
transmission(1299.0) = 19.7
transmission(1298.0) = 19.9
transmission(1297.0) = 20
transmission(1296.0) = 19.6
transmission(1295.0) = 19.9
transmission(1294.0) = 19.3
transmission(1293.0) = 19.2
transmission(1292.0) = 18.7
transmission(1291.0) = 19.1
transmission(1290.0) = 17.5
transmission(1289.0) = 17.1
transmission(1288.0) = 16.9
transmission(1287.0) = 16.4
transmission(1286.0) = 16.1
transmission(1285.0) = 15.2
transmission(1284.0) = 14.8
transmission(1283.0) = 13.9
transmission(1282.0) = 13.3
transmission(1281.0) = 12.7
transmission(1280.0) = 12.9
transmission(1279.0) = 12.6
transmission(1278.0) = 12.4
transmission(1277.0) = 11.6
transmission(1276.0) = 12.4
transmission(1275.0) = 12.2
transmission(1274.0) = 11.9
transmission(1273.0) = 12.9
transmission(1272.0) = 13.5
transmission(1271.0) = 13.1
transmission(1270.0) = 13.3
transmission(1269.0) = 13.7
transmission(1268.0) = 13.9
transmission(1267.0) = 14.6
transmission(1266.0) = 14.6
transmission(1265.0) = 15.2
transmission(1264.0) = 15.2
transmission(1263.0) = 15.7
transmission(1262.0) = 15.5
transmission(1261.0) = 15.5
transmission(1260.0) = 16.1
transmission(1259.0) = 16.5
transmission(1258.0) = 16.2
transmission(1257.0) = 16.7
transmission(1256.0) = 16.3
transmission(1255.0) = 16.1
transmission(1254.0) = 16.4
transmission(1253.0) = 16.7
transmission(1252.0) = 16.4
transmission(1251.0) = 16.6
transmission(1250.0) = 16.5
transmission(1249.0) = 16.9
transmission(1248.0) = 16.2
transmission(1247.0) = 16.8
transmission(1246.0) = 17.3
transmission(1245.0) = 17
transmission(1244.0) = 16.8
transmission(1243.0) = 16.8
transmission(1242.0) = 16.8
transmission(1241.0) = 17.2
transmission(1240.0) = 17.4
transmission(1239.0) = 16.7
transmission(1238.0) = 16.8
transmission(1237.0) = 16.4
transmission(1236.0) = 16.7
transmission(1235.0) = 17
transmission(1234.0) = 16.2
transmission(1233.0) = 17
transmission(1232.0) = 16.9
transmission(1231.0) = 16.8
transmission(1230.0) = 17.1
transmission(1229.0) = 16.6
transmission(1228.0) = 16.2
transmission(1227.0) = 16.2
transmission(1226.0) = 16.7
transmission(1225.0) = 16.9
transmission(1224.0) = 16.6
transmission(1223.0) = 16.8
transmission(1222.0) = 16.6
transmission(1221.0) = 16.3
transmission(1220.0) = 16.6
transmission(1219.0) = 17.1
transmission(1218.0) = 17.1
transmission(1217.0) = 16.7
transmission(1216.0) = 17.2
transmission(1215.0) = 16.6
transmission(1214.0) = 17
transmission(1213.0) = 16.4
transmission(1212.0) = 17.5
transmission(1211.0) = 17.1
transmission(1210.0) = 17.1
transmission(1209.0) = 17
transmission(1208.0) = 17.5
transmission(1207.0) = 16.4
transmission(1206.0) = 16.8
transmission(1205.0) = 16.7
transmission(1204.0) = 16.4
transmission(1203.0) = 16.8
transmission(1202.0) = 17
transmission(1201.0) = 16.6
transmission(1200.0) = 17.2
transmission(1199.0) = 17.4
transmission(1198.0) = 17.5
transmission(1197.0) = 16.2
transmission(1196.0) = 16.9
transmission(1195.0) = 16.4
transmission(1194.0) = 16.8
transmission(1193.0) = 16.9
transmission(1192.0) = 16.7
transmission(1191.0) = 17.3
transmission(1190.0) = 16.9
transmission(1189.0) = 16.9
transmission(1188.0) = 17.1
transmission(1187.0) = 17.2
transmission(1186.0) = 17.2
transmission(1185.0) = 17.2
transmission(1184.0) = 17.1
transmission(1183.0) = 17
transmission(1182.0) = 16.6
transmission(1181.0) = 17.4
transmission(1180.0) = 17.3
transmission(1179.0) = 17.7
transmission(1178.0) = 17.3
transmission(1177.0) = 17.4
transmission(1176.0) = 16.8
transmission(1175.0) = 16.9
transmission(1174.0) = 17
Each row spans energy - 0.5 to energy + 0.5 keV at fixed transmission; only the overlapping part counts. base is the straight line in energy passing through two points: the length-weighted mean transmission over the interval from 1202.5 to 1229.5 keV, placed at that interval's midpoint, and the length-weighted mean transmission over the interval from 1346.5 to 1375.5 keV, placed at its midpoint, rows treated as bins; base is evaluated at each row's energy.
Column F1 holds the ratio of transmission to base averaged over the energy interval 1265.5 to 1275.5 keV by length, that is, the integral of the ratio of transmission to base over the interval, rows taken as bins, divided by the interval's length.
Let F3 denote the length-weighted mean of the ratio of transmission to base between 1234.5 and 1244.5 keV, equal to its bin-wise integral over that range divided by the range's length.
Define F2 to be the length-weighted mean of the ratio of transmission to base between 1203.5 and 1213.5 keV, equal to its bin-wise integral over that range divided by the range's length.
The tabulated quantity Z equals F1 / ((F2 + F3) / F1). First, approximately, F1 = 0.79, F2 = 1.01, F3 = 1.00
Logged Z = 0.310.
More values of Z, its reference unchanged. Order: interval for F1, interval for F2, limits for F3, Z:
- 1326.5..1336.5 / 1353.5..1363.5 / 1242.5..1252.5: 0.519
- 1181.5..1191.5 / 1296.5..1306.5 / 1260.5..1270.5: 0.517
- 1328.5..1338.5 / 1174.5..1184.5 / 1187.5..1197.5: 0.514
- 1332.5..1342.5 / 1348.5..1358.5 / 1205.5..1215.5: 0.535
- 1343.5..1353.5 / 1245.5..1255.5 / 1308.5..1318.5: 0.496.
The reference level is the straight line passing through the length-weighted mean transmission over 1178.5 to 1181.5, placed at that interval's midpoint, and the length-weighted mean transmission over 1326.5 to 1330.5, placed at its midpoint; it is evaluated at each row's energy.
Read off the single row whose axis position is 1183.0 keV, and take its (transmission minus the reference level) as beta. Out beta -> -0.5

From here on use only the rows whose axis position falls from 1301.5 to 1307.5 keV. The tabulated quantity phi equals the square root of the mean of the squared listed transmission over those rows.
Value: 19.4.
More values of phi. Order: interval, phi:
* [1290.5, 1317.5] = 18.9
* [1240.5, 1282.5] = 15.1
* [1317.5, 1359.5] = 17.3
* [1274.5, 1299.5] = 16.4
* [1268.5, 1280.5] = 12.7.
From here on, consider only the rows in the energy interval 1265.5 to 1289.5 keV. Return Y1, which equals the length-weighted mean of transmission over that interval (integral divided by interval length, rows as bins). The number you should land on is 13.8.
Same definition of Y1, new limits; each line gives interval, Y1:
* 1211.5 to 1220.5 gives 16.9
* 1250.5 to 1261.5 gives 16.3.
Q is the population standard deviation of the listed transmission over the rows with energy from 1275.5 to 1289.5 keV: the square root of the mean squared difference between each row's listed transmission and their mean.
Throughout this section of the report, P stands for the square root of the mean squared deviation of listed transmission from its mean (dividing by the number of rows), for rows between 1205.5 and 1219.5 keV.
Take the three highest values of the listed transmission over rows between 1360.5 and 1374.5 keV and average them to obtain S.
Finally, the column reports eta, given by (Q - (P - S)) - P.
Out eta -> 19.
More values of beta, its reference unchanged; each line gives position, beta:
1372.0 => -0.2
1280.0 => -4.5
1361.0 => 0.3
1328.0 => 0.7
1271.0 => -4.3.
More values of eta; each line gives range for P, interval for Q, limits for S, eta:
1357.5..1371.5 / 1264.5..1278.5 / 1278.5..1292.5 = 19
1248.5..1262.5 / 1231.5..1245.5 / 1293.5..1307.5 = 19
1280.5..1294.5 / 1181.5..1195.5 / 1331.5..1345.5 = 14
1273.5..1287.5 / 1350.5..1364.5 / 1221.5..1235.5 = 14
